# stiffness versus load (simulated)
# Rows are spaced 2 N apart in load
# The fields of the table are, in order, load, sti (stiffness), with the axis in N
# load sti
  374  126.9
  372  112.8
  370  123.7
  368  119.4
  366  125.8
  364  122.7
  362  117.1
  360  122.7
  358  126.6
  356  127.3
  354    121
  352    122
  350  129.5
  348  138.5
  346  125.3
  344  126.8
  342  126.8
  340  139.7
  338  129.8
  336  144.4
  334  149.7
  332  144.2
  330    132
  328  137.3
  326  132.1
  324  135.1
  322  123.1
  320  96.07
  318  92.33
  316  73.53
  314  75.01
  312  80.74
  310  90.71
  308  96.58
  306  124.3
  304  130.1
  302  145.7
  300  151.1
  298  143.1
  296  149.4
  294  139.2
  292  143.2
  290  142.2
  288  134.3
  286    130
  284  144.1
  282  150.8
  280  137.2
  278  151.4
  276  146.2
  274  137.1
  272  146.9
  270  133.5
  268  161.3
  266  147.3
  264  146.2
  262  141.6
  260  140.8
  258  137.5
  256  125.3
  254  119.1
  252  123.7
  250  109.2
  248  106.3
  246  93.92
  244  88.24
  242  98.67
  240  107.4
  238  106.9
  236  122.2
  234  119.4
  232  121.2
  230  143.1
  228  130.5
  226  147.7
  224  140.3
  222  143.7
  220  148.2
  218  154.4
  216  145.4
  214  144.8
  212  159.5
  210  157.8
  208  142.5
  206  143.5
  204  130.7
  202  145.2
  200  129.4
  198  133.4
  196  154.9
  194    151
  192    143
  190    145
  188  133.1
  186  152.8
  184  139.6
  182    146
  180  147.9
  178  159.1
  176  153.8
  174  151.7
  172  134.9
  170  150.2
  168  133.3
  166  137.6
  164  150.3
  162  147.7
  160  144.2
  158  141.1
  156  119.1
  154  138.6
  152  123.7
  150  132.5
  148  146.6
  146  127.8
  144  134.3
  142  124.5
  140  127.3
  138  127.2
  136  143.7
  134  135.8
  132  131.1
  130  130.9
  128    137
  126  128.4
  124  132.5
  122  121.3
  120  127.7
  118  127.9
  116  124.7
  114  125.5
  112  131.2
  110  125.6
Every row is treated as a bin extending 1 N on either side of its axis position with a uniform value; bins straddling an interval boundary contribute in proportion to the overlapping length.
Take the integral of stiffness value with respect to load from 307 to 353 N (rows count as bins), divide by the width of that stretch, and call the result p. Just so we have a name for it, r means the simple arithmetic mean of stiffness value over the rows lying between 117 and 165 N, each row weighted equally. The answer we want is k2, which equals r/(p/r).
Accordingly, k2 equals 149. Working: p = 119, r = 133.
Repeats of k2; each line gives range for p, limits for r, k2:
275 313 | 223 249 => 103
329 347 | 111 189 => 138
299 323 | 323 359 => 165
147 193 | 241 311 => 122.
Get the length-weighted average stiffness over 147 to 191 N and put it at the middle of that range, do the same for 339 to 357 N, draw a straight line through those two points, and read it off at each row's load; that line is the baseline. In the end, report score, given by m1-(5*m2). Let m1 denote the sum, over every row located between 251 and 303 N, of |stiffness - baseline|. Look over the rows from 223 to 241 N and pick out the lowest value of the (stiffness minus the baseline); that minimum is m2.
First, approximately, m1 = 272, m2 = -30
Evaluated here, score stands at 422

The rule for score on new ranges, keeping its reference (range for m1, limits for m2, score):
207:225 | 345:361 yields 124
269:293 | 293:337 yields 389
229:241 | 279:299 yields 130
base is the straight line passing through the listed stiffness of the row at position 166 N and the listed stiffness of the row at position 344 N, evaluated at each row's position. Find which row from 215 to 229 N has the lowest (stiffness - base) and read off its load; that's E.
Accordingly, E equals 228 N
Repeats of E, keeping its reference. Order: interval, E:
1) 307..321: 316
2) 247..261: 248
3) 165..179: 168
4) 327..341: 338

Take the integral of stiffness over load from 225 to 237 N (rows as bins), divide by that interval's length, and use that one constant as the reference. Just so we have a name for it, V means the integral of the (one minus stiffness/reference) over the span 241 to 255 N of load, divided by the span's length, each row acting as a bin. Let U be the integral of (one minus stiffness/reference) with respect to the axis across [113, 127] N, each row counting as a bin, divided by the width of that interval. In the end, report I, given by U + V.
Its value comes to 0.22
